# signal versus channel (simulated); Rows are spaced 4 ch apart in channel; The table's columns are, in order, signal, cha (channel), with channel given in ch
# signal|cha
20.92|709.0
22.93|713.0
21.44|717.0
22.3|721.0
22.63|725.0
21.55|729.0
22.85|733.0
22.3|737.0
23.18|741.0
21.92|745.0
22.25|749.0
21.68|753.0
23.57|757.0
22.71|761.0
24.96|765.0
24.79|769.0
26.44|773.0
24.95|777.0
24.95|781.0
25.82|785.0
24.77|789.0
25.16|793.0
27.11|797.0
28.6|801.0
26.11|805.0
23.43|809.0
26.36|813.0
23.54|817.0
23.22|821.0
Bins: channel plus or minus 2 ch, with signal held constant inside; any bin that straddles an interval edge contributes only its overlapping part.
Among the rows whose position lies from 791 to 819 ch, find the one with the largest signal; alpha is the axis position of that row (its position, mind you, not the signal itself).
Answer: 801.0 ch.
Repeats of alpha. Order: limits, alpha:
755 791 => 773.0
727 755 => 741.0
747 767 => 765.0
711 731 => 713.0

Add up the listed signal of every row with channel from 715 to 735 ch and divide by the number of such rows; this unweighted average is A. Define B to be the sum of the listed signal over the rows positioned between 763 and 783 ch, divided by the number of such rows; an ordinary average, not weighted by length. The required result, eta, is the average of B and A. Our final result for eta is 23.7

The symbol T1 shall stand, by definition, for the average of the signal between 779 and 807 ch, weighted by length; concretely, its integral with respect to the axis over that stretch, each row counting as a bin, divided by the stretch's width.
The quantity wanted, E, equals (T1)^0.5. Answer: 5.11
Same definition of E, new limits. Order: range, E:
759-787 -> 4.99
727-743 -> 4.74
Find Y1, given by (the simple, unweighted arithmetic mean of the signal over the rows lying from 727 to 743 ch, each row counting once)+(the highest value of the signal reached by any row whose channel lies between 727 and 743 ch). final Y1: 46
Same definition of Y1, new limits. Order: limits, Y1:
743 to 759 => 46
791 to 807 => 55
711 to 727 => 45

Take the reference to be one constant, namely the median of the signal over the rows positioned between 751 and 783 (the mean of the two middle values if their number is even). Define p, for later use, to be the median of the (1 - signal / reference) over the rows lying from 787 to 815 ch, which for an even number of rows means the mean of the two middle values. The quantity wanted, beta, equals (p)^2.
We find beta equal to 0.002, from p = -0.05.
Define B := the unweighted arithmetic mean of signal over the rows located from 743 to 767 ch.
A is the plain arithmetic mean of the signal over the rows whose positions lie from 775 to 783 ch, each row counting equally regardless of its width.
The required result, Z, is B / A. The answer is 0.92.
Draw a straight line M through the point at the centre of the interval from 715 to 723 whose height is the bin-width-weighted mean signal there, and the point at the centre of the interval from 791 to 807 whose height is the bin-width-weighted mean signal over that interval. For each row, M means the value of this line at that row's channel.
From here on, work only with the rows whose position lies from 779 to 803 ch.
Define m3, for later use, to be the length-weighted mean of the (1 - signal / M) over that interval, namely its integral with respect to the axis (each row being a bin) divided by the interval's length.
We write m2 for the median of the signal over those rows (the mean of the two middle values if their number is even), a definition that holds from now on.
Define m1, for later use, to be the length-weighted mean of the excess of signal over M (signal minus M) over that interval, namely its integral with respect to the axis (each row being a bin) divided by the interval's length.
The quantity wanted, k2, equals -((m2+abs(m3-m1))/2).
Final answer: -12.8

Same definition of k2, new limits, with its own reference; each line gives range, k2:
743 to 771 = -11.9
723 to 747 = -11.5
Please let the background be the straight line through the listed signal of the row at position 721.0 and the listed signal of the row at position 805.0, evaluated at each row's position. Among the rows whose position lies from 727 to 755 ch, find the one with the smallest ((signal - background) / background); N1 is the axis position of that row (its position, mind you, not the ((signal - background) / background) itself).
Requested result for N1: 753.0 ch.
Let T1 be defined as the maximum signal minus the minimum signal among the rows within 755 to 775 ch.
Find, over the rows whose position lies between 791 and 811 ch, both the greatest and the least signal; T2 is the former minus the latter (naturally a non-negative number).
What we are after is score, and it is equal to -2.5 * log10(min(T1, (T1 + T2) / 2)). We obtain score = -1.4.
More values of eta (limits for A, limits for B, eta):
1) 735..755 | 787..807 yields 24.3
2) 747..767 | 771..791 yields 24.2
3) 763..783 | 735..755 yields 23.7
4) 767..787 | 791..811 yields 25.7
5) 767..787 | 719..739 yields 23.9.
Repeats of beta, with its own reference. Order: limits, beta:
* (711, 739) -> 0.011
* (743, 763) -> 0.011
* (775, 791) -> 0.000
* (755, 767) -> 0.003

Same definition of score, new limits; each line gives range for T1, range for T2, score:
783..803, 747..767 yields -1.4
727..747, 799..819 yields -0.5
